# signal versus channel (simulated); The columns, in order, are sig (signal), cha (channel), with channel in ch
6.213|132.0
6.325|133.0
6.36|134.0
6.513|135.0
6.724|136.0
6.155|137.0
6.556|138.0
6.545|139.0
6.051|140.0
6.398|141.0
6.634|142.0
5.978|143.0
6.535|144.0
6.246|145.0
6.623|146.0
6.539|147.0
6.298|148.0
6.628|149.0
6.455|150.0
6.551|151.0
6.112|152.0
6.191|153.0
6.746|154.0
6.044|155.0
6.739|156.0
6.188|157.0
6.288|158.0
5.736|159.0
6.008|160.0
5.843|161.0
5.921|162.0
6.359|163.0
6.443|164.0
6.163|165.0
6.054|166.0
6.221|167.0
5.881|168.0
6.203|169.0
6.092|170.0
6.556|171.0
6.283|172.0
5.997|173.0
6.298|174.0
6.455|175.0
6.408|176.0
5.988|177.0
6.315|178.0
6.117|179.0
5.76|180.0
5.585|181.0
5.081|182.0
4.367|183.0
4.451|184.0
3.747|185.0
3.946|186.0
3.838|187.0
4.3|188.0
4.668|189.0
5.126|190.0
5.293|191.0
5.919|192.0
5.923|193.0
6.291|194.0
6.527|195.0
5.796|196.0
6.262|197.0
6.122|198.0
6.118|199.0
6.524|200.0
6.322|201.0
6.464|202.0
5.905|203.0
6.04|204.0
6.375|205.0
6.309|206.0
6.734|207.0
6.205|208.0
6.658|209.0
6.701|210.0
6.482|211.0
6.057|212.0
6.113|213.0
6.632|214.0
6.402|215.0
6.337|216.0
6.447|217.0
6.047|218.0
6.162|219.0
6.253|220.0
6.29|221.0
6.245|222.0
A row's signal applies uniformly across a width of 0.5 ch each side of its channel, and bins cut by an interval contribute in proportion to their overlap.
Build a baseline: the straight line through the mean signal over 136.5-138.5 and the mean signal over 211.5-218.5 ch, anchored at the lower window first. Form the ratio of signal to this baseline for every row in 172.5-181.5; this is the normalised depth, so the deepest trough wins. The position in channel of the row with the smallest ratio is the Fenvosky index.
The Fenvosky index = 181.0 ch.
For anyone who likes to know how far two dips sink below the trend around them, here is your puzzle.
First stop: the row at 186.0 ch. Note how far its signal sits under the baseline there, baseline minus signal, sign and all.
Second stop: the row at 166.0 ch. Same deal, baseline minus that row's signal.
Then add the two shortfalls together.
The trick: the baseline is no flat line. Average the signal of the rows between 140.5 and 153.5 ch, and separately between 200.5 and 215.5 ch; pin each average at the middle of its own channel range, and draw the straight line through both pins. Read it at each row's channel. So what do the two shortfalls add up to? 2.8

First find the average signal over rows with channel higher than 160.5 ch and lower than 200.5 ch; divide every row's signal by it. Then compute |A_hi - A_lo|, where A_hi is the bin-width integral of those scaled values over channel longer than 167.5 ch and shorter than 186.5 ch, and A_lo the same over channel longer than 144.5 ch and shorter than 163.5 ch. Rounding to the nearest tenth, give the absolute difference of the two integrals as 2.1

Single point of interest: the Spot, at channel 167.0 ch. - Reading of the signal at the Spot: 6.221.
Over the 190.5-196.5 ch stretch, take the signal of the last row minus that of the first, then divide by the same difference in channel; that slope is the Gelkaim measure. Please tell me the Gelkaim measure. 0.10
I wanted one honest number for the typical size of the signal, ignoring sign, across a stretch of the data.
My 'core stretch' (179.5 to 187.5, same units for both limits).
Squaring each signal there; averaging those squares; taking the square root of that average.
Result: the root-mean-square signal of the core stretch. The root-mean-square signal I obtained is 4.7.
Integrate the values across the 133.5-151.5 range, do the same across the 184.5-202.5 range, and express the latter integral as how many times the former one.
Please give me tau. 0.86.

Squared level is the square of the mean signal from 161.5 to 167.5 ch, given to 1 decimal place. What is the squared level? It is 38.4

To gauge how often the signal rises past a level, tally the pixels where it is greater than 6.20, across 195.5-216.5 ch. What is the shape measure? 14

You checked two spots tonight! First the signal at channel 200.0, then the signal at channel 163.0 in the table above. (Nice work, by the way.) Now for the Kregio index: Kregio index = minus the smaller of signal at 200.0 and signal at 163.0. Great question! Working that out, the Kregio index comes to -6.4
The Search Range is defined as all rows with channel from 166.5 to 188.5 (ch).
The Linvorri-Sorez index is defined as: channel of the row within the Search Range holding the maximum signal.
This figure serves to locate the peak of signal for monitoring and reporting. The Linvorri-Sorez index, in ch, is 171.0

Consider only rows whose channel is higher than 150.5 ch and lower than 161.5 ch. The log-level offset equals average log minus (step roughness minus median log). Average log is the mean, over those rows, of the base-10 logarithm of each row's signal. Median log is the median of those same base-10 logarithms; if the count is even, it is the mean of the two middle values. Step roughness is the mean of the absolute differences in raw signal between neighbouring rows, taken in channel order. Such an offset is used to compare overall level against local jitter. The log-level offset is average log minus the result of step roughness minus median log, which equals 1.17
